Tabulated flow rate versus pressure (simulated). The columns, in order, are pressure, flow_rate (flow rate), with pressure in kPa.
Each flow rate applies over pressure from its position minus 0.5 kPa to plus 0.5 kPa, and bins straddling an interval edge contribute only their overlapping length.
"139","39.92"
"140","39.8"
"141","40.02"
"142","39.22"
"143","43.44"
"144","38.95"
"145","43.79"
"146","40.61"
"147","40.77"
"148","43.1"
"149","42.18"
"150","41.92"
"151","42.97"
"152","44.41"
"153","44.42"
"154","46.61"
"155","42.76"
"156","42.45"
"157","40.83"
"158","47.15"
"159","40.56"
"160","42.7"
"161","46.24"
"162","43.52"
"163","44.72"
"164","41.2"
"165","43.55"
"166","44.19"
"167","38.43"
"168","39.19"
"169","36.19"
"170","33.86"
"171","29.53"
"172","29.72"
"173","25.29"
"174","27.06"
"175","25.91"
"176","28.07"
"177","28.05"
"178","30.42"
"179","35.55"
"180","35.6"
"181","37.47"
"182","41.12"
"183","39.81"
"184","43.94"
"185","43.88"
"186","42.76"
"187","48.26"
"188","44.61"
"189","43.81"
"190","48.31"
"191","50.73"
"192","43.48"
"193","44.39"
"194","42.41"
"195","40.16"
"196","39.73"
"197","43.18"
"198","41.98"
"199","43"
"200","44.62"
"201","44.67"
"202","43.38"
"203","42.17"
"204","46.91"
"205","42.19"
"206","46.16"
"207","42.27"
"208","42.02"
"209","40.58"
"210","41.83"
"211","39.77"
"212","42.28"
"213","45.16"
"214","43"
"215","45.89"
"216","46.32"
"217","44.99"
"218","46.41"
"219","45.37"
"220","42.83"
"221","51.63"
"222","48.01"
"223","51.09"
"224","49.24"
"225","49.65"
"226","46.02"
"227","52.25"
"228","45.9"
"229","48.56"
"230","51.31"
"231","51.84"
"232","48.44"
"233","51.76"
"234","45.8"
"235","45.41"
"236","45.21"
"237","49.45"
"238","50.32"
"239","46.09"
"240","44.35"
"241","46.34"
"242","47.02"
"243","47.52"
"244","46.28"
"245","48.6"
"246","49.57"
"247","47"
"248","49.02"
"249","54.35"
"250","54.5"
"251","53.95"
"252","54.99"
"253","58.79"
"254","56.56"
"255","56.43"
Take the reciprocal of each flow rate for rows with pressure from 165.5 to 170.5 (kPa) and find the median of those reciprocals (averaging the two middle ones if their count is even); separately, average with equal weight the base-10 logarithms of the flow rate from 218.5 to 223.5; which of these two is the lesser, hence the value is 0.0260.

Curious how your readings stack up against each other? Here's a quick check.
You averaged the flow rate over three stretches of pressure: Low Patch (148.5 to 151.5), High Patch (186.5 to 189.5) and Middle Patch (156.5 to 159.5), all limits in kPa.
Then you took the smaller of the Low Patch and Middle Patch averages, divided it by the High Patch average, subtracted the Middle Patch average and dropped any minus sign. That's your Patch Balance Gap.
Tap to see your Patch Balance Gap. 41.9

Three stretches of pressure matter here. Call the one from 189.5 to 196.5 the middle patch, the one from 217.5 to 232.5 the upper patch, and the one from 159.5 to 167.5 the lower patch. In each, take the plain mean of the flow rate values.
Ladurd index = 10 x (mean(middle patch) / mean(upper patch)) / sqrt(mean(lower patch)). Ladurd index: 1.39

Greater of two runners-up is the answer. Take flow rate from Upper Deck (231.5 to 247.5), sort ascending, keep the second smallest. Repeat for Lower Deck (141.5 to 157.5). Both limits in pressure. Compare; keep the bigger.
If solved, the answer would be 45.21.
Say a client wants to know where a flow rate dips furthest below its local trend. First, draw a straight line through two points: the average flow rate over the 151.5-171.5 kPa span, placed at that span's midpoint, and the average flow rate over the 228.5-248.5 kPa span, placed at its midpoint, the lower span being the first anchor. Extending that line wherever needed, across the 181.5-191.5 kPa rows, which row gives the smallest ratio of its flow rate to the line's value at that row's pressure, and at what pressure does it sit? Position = 183 kPa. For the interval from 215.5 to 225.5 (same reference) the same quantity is 220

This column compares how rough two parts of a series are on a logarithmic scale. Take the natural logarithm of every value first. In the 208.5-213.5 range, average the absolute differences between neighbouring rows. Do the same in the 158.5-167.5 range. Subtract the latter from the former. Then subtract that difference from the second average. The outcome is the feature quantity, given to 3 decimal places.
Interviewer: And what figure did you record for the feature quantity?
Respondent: 0.076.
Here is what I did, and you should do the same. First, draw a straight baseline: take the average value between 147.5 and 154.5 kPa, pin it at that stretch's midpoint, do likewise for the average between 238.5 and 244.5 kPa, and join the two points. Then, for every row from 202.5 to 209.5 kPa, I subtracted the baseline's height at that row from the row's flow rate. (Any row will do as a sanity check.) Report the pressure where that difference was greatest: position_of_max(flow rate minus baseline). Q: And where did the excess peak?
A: 204 kPa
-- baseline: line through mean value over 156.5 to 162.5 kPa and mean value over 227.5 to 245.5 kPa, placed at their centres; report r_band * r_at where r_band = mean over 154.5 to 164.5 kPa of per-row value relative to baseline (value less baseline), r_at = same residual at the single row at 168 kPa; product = 1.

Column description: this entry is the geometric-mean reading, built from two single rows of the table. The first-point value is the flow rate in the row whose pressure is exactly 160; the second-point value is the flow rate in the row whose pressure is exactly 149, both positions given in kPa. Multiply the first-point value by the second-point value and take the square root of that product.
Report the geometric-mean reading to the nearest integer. 42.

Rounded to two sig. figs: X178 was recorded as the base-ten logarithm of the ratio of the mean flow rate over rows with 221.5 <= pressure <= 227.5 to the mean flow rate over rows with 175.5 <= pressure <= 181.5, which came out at 0.18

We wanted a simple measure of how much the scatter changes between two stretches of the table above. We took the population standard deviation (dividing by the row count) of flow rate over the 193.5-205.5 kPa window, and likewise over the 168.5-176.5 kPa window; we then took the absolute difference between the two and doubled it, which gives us 3.4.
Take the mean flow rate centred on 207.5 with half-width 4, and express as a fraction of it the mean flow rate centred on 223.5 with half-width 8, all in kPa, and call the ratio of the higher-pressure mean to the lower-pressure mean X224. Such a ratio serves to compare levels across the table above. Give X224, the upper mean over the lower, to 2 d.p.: 1.13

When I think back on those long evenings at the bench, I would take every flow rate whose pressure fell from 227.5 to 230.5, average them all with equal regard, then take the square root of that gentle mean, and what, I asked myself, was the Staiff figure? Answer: 7.0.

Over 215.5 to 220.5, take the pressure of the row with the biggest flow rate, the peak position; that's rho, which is 218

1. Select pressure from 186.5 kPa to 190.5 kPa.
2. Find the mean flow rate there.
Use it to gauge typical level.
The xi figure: 46.2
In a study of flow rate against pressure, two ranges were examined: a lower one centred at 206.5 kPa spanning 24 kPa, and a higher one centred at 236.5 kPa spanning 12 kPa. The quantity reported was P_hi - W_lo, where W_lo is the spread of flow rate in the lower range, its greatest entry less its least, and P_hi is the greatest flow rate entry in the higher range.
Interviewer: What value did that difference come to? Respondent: 45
